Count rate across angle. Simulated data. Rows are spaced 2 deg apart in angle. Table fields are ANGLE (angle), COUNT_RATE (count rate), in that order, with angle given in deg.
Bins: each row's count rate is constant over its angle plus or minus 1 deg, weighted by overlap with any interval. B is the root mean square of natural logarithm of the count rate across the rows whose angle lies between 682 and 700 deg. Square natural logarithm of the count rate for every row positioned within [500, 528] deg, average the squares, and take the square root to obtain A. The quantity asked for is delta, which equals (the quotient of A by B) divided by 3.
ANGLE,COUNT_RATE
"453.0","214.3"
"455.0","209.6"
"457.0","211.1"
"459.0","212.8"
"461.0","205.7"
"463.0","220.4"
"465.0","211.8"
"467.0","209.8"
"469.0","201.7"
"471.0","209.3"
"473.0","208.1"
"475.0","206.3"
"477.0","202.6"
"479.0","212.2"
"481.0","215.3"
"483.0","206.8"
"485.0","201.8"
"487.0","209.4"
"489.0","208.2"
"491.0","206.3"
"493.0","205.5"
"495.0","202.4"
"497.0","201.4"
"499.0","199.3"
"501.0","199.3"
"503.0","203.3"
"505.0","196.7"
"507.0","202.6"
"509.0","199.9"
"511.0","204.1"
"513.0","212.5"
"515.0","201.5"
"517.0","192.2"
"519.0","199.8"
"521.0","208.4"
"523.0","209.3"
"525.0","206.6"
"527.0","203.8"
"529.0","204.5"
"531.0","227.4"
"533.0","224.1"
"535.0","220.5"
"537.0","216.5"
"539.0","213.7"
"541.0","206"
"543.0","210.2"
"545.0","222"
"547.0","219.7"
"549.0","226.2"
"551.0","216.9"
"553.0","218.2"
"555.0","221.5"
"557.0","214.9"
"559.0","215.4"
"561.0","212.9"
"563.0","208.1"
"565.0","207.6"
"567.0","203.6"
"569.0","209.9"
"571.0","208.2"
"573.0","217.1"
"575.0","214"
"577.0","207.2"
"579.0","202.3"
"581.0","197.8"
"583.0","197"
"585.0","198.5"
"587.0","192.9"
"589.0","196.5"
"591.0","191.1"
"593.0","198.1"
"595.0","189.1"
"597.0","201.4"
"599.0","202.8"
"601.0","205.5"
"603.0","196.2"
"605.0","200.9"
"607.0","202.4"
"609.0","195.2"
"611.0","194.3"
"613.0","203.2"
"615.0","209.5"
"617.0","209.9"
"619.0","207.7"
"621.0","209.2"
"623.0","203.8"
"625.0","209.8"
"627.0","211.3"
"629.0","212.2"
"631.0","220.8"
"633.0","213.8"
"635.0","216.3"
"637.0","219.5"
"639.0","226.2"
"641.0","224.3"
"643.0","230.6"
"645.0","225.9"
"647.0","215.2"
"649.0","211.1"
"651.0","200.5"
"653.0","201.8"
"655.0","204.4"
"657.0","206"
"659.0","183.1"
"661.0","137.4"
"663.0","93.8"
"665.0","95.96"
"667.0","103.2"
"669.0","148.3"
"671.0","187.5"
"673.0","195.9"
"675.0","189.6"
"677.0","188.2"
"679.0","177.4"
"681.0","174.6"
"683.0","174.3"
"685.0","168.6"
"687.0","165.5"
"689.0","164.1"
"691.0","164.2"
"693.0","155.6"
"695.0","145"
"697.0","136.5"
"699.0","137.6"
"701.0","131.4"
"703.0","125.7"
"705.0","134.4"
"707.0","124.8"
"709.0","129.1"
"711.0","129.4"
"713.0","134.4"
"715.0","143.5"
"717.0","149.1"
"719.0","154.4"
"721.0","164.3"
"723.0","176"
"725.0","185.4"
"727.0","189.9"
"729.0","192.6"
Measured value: 0.350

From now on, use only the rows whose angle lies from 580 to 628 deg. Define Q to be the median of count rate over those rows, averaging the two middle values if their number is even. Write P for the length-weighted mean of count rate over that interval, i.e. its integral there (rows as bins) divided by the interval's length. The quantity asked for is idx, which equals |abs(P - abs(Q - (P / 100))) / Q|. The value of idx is 0.009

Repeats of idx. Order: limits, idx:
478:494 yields 0.013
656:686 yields 0.065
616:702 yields 0.053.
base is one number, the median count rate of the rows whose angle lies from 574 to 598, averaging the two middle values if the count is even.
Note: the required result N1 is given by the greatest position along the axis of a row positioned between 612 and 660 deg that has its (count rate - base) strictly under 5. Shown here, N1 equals 659.0 deg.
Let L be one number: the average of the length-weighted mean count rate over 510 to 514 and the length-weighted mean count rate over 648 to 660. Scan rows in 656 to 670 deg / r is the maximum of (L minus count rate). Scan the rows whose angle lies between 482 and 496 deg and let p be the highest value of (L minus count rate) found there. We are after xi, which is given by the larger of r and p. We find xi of 111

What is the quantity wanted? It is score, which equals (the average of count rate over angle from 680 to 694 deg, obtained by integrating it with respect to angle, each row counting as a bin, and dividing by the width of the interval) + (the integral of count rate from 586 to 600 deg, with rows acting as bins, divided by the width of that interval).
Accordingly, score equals 363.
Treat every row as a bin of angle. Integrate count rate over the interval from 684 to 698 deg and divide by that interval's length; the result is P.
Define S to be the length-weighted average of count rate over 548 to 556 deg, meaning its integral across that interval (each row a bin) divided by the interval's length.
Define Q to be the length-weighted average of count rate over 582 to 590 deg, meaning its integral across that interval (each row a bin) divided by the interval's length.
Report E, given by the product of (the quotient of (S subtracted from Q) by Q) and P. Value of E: -20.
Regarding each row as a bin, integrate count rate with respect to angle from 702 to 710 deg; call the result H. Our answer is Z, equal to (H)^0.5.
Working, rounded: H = 1028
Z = 32.1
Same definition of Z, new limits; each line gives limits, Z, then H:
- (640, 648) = 42.3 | 1792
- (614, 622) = 40.9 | 1673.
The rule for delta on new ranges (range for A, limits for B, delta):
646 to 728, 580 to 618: 0.319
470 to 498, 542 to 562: 0.330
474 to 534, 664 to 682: 0.350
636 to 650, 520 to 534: 0.336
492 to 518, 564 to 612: 0.333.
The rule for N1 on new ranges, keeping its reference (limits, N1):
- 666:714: 713.0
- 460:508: 507.0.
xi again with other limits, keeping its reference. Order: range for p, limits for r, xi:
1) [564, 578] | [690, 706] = 79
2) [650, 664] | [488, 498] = 111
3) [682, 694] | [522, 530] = 49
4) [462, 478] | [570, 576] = 3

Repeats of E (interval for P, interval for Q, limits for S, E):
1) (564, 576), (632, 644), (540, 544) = 13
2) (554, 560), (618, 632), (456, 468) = -1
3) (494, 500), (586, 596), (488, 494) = -14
